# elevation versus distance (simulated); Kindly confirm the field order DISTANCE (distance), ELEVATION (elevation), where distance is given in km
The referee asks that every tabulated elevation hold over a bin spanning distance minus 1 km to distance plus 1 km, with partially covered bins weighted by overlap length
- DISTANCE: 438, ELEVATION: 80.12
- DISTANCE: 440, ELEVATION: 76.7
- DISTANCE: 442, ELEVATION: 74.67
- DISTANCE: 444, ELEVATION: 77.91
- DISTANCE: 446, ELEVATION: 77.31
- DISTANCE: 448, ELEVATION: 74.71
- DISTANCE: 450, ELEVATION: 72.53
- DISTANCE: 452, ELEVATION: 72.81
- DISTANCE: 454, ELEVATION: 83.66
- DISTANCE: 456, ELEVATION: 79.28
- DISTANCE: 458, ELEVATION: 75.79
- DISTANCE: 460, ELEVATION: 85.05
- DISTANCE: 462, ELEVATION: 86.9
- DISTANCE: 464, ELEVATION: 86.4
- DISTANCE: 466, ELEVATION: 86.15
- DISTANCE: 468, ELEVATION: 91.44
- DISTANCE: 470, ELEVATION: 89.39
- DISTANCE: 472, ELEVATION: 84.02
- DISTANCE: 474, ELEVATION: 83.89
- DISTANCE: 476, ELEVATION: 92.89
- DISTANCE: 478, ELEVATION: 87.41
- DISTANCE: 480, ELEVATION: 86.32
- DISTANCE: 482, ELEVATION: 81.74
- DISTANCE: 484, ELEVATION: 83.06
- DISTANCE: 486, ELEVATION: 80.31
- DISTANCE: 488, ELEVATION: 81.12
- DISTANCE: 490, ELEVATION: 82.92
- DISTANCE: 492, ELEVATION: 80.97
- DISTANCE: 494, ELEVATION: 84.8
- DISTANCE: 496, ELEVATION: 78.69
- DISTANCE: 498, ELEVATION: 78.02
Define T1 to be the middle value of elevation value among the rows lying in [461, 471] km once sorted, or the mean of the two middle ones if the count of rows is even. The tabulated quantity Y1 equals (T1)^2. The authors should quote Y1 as 7552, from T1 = 87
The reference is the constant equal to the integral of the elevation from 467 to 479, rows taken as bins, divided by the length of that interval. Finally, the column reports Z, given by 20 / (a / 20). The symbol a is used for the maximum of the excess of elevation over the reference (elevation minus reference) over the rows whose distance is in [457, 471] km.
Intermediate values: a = 3.3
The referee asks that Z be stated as 122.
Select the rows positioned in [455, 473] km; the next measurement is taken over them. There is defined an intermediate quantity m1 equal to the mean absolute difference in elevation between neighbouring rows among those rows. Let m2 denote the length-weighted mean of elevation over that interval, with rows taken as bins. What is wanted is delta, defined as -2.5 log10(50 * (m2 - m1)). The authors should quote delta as -9.02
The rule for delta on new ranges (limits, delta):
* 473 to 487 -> -9.02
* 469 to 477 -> -9.04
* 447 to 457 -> -8.89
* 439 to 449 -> -8.92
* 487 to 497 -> -8.98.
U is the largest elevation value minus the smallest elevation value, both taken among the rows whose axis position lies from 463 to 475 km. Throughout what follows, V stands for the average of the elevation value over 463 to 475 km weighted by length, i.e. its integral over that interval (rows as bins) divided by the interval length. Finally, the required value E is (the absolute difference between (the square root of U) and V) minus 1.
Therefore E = 83.1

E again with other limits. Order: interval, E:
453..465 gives 78.5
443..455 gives 72.2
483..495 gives 79.1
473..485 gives 81.5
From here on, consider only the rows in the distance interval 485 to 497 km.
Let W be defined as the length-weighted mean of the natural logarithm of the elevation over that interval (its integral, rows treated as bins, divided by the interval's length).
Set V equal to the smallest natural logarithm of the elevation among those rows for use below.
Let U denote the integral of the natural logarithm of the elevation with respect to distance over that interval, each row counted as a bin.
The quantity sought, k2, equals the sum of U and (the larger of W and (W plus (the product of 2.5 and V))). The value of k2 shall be 68.1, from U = 52.8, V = 4.37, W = 4.40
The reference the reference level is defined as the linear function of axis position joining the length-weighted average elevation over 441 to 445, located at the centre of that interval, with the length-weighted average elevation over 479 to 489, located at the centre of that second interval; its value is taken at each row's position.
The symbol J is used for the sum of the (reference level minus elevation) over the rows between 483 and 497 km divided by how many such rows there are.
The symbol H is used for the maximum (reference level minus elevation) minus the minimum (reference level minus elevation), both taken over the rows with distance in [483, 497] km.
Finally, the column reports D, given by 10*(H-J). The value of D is 47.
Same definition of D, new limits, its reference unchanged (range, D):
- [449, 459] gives 94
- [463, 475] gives 151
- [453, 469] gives 194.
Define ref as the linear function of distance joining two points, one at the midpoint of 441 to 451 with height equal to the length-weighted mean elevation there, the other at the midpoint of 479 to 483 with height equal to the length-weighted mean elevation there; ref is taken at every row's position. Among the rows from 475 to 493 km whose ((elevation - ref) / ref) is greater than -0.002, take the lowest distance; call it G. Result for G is 476 km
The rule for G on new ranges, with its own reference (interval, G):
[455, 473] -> 456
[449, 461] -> 454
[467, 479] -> 468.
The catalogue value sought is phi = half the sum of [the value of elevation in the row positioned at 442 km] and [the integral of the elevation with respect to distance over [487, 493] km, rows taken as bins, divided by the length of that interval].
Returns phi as 78.17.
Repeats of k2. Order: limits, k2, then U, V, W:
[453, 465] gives 68.2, 53.0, 4.33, 4.42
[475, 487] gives 68.7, 53.3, 4.39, 4.44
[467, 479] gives 69.3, 53.7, 4.43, 4.48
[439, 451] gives 66.9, 51.9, 4.28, 4.33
